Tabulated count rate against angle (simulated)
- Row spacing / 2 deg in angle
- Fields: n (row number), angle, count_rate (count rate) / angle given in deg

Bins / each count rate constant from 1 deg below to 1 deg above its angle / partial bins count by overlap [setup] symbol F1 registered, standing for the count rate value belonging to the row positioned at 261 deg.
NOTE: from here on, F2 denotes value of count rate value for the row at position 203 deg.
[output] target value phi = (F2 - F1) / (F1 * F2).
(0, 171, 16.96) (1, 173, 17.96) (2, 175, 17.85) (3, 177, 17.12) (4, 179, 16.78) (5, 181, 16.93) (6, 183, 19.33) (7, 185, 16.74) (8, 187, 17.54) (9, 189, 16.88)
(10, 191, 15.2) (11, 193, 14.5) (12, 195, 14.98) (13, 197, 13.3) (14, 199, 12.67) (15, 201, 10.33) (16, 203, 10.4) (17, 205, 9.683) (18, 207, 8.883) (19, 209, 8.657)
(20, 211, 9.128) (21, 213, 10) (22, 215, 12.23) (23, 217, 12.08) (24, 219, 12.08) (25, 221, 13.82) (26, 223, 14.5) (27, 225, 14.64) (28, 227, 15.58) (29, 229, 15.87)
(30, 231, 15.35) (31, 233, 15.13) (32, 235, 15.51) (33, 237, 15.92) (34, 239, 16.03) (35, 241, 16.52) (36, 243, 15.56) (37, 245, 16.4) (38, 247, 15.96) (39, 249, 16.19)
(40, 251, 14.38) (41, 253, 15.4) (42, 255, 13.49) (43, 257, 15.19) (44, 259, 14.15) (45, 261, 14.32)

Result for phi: -0.03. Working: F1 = 14.32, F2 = 10.4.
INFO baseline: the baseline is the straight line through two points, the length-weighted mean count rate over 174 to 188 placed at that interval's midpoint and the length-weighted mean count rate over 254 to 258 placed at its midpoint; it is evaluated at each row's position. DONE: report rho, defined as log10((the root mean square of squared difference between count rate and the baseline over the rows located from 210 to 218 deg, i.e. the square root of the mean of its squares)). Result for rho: 1.52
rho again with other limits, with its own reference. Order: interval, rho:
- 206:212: 1.74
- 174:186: 0.20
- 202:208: 1.68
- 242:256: 0.19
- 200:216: 1.65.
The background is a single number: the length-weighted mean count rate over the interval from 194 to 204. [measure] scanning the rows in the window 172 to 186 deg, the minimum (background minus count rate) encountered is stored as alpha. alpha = -7.0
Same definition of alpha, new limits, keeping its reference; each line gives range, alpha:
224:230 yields -3.5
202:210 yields 1.9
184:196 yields -5.2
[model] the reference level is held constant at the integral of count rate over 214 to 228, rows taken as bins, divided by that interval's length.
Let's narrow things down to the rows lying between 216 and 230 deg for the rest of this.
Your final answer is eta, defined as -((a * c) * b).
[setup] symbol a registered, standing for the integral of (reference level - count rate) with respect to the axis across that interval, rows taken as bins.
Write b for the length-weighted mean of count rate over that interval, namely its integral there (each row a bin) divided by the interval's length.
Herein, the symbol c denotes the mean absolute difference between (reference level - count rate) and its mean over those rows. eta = 125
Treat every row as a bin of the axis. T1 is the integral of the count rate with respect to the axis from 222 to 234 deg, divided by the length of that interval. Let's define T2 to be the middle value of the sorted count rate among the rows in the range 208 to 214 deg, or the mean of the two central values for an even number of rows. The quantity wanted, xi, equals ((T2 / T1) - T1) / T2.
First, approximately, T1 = 15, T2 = 9.1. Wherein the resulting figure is -1.60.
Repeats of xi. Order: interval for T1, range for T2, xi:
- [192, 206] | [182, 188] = -0.62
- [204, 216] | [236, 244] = -0.51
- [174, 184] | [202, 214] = -1.81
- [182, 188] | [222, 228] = -1.16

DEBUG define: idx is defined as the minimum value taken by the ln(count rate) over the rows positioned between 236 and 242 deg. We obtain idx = 2.77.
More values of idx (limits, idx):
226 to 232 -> 2.73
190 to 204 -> 2.34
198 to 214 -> 2.16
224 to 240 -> 2.68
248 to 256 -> 2.60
